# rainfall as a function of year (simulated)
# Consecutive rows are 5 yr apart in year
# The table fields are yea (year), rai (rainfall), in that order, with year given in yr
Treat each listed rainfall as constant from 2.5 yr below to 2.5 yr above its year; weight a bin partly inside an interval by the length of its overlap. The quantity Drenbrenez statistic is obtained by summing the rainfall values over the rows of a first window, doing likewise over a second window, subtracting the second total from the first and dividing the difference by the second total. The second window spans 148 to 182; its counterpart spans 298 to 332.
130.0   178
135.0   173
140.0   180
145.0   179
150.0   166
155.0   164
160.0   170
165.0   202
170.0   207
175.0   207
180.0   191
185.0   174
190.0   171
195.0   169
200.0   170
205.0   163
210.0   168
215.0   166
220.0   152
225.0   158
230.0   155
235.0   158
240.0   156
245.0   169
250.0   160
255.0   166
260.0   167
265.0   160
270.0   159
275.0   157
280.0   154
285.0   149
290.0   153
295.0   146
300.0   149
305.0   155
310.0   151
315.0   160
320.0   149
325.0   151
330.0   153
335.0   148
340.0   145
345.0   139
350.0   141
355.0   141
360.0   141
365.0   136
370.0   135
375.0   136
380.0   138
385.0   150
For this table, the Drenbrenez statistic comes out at -0.18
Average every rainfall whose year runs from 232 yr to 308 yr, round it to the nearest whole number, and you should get 157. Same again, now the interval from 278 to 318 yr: 152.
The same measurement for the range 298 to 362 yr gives 148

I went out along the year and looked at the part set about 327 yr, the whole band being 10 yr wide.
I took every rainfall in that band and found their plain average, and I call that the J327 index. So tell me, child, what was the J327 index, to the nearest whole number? 152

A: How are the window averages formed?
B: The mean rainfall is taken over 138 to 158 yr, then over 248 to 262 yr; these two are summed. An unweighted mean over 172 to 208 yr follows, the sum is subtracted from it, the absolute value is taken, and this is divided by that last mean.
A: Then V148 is 0.89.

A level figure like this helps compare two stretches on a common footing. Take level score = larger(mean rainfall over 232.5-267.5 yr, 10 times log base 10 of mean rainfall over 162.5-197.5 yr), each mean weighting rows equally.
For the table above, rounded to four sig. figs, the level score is 162.3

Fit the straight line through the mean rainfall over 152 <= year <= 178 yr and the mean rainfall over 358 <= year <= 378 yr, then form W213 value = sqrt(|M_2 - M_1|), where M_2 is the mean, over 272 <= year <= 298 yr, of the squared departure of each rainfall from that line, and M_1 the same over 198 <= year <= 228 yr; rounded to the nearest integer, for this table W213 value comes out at 14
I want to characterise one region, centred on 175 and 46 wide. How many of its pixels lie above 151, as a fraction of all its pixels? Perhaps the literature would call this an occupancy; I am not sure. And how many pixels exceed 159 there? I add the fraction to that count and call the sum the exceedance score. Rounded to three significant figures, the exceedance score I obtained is 10.0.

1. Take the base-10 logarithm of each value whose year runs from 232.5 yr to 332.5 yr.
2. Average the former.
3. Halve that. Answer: 1.097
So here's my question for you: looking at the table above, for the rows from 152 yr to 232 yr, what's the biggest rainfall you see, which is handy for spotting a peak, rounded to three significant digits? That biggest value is 207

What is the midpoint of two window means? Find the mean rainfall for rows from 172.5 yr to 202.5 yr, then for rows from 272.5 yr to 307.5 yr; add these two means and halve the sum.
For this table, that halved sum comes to 166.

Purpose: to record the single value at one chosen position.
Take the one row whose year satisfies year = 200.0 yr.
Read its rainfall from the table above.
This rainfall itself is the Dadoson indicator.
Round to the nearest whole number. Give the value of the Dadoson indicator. 170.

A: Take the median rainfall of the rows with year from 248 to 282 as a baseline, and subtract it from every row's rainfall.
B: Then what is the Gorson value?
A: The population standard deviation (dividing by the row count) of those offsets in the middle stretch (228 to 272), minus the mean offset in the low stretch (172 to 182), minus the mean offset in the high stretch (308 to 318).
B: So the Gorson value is -30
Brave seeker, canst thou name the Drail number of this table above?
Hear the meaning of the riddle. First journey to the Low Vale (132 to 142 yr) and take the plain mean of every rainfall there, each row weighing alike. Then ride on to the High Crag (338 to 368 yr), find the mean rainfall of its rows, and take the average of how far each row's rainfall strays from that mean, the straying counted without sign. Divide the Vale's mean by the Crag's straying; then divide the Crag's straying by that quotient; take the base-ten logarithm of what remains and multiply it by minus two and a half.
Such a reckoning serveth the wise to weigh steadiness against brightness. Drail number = 4.1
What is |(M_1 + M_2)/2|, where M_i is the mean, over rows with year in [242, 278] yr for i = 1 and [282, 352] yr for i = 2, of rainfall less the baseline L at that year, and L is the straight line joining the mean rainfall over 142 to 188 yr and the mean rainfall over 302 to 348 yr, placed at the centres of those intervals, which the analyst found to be 2.0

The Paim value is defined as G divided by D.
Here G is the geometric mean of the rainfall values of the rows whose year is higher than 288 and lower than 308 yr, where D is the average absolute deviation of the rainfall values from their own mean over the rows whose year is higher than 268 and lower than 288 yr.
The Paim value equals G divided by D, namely 46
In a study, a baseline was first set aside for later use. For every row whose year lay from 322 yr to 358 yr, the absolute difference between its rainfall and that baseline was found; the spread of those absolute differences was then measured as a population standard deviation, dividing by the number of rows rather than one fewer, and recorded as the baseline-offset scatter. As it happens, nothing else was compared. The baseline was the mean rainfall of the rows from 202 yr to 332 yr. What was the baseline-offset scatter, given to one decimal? 5.0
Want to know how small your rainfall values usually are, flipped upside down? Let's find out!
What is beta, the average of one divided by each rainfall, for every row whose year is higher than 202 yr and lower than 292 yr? 0.0063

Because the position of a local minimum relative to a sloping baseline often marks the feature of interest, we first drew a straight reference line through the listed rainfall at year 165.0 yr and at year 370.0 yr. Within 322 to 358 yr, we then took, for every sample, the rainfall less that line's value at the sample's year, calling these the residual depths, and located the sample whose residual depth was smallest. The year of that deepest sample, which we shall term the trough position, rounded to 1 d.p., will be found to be 345.0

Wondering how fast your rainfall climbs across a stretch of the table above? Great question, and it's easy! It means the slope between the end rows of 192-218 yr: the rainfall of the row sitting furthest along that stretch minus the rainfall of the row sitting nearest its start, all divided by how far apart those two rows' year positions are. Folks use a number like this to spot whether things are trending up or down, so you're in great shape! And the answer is -0.15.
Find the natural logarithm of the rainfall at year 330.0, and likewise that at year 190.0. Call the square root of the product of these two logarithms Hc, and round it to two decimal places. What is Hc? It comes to 5.09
